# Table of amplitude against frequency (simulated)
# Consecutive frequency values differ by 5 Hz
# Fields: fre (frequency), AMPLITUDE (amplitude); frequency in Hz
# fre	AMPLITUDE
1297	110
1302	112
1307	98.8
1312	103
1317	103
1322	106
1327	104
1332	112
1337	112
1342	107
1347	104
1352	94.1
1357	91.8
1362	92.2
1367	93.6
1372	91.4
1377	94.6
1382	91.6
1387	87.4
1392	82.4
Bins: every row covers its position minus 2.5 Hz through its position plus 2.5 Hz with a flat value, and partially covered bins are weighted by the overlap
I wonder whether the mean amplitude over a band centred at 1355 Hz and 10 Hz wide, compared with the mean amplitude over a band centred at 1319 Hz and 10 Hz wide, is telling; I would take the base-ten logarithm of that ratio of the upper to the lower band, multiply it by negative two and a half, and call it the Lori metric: 0.127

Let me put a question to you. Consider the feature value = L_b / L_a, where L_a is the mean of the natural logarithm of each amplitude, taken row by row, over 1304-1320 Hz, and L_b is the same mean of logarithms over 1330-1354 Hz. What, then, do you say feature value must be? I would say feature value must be 1.01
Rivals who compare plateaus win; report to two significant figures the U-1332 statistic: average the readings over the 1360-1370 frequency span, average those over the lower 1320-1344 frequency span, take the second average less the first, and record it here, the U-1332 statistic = 15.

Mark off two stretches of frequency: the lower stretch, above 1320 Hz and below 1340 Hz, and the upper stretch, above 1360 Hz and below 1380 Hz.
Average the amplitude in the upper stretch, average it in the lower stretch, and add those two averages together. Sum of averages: 201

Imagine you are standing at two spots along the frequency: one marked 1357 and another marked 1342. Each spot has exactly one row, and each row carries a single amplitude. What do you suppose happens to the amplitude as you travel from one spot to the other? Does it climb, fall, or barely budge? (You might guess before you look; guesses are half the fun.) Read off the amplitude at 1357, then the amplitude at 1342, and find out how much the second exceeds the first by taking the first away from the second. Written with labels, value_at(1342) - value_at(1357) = 15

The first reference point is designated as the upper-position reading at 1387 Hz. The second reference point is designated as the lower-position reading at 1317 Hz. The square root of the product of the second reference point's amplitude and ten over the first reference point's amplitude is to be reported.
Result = 3.43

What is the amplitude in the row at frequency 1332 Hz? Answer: 112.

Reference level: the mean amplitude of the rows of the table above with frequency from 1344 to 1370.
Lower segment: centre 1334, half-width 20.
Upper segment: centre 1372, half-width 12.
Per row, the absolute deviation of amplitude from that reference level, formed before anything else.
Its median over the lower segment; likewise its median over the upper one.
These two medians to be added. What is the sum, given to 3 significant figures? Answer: 12.8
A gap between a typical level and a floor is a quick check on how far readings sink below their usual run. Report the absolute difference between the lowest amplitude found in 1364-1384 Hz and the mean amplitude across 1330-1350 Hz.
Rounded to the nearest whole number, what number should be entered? 17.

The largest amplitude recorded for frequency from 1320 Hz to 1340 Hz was 112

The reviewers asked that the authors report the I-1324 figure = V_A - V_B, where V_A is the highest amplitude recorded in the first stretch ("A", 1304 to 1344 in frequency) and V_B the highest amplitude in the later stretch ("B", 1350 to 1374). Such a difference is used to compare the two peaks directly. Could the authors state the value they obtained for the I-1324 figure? 18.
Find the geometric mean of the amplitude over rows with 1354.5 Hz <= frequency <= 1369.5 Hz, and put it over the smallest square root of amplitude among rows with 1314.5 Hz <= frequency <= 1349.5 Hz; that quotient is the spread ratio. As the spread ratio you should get 9.12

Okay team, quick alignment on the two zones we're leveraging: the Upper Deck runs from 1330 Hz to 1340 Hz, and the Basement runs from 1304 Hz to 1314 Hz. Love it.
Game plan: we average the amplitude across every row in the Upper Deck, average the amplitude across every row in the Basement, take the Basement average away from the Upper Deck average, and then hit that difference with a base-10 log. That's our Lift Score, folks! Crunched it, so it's 1.0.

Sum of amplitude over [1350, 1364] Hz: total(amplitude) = 278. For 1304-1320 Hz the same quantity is 305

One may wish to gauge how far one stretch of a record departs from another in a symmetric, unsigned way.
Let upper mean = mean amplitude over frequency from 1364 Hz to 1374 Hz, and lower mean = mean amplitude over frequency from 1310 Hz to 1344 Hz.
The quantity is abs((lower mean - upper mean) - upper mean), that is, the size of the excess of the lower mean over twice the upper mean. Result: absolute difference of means 78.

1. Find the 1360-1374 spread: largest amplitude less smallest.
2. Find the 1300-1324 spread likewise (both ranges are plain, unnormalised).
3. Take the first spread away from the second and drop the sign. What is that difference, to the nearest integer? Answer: 11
